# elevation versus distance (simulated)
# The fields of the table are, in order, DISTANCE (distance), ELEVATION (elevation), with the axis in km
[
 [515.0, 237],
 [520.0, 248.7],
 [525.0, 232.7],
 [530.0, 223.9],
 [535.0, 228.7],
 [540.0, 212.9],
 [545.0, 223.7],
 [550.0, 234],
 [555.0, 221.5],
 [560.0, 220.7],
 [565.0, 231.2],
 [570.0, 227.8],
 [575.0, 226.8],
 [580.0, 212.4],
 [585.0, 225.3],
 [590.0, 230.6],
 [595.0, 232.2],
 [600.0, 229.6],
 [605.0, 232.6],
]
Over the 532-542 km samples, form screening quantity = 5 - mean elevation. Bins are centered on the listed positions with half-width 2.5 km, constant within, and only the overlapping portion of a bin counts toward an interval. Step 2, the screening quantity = -216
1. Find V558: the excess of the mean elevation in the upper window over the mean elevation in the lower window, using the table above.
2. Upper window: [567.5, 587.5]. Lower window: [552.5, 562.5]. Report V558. 2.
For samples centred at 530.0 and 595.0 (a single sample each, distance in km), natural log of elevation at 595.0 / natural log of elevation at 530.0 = 1.01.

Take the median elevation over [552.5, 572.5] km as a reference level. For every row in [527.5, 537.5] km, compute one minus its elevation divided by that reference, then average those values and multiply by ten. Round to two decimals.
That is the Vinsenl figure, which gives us -0.07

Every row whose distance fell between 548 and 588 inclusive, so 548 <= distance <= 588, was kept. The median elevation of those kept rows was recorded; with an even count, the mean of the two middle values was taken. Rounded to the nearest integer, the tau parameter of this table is 226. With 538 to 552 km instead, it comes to 224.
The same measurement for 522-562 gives 224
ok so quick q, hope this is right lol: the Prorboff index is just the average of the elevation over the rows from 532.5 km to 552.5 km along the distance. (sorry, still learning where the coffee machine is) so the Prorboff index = 225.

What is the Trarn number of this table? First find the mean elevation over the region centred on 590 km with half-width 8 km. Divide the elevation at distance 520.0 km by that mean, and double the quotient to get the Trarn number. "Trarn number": 2.17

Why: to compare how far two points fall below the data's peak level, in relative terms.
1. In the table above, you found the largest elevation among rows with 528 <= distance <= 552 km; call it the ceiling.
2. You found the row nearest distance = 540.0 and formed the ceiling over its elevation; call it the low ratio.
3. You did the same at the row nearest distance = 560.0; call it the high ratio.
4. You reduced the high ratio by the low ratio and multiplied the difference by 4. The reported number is -0.16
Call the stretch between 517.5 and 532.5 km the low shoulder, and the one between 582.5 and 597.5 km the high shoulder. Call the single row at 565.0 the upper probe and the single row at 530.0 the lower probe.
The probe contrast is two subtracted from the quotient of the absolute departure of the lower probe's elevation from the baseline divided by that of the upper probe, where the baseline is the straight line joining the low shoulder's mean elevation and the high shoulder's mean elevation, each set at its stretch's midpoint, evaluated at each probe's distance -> 27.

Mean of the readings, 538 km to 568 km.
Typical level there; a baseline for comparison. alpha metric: 224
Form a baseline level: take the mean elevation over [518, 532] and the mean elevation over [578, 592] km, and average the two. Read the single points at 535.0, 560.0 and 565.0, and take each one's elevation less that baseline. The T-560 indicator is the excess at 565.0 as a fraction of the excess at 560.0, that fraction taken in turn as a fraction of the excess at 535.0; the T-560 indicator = 1.2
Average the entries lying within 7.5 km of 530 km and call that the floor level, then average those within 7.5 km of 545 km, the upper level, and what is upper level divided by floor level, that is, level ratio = 0.98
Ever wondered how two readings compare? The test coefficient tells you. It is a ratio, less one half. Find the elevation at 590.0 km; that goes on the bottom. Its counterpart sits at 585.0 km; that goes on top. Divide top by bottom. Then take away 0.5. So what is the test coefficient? 0.477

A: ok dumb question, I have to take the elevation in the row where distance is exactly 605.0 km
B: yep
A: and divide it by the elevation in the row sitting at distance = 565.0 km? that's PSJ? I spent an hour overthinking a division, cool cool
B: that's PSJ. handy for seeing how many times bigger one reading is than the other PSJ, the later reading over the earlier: 1.01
